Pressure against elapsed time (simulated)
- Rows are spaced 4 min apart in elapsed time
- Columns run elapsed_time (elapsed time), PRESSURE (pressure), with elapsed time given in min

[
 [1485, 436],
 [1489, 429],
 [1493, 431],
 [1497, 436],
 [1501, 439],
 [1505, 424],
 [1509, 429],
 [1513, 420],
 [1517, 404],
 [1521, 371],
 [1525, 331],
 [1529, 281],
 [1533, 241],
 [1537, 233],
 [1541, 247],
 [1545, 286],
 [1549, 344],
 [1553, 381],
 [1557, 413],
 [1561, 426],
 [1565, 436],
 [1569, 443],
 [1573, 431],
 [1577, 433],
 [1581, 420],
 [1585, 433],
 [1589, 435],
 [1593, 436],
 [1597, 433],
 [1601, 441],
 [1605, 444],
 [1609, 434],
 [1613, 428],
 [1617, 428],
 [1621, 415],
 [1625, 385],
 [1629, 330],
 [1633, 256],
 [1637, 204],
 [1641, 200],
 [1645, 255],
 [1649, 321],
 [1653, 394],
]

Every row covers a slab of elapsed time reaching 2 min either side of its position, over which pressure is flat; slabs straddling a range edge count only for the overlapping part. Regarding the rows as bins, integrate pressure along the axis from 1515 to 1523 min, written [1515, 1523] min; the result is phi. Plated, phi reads 3100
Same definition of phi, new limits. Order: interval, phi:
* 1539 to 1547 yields 2132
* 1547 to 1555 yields 2900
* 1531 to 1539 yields 1896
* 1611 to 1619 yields 3424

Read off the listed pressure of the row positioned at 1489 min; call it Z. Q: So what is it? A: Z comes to 429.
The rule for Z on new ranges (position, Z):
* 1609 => 434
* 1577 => 433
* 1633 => 256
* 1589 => 435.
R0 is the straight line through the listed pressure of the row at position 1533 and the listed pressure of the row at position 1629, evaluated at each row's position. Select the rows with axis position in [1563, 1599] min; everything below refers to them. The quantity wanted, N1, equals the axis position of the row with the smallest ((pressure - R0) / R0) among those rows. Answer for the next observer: 1597 min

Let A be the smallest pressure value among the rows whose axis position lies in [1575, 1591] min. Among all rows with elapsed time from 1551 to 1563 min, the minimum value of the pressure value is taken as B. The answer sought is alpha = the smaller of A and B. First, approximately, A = 420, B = 381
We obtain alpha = 381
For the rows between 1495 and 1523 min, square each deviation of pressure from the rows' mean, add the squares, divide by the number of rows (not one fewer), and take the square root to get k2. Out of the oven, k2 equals 22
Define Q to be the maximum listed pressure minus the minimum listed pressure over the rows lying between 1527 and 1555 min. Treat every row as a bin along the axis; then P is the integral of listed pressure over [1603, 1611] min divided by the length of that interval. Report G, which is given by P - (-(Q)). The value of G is 587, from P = 439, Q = 148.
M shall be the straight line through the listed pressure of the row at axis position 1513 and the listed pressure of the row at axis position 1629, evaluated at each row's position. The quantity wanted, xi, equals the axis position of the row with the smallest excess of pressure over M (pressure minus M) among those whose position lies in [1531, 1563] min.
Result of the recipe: 1537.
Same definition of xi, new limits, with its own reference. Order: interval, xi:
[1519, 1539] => 1537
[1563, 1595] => 1581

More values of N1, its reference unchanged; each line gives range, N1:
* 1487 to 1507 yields 1505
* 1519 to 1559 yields 1537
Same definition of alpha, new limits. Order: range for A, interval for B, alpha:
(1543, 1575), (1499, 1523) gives 286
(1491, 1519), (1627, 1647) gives 200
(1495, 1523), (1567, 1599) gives 371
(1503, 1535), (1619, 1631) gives 241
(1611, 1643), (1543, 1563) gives 200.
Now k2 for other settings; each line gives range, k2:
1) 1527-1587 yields 79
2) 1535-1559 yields 67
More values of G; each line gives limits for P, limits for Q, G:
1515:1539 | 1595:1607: 321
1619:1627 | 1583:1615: 416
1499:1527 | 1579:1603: 424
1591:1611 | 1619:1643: 653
